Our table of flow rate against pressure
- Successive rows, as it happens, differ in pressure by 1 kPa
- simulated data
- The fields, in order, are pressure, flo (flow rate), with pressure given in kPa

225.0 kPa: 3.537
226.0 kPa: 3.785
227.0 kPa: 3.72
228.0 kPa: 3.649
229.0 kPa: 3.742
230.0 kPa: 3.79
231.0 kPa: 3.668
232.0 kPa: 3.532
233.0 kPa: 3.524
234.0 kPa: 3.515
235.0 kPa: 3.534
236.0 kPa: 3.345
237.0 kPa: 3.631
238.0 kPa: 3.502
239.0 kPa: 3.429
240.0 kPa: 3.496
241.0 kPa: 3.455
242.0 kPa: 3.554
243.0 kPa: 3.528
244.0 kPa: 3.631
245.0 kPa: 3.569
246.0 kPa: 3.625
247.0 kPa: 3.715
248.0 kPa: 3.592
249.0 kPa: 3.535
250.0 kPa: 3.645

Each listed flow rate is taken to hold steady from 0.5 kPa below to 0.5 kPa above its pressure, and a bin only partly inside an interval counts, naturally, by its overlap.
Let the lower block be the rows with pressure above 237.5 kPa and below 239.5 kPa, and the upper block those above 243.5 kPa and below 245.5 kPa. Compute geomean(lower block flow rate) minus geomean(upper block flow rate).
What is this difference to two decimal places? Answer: -0.13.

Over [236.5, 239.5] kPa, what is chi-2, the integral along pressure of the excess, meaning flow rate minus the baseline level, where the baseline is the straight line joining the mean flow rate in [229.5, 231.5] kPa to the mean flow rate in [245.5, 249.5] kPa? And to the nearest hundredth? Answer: -0.48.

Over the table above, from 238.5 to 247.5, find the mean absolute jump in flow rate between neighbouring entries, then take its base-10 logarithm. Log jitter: -1.17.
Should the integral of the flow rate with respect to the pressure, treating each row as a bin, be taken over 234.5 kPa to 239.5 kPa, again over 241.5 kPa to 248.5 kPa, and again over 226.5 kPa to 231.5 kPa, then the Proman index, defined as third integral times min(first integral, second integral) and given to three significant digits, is 324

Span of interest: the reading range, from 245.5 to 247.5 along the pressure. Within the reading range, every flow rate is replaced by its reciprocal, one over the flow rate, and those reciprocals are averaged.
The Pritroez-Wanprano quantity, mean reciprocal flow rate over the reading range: 0.273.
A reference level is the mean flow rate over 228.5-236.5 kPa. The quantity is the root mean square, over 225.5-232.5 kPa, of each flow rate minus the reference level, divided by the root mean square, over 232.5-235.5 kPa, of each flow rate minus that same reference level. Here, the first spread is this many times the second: 2.5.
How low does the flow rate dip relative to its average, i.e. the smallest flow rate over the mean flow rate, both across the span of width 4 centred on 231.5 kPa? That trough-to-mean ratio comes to 0.971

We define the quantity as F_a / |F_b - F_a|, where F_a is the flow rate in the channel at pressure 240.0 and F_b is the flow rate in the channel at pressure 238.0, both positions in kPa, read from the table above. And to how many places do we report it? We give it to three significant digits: 583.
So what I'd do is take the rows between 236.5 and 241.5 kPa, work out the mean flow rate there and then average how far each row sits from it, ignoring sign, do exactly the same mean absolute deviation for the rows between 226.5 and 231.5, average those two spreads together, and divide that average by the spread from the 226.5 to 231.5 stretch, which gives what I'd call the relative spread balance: 1.08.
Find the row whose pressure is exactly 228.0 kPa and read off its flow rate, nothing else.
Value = 3.649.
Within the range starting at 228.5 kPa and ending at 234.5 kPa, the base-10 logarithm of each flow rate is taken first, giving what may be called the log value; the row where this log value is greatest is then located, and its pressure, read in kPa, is 230.0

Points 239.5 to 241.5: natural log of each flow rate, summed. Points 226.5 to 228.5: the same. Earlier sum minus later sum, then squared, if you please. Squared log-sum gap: 0.014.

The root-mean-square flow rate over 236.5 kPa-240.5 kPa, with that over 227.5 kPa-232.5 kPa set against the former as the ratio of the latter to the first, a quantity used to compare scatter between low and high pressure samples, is 1.05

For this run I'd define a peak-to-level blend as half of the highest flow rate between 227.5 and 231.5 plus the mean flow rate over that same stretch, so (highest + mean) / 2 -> 3.75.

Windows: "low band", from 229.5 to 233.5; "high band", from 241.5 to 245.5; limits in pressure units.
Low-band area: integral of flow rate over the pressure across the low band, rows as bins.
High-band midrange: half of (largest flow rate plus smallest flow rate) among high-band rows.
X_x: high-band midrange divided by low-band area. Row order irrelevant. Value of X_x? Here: 0.247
